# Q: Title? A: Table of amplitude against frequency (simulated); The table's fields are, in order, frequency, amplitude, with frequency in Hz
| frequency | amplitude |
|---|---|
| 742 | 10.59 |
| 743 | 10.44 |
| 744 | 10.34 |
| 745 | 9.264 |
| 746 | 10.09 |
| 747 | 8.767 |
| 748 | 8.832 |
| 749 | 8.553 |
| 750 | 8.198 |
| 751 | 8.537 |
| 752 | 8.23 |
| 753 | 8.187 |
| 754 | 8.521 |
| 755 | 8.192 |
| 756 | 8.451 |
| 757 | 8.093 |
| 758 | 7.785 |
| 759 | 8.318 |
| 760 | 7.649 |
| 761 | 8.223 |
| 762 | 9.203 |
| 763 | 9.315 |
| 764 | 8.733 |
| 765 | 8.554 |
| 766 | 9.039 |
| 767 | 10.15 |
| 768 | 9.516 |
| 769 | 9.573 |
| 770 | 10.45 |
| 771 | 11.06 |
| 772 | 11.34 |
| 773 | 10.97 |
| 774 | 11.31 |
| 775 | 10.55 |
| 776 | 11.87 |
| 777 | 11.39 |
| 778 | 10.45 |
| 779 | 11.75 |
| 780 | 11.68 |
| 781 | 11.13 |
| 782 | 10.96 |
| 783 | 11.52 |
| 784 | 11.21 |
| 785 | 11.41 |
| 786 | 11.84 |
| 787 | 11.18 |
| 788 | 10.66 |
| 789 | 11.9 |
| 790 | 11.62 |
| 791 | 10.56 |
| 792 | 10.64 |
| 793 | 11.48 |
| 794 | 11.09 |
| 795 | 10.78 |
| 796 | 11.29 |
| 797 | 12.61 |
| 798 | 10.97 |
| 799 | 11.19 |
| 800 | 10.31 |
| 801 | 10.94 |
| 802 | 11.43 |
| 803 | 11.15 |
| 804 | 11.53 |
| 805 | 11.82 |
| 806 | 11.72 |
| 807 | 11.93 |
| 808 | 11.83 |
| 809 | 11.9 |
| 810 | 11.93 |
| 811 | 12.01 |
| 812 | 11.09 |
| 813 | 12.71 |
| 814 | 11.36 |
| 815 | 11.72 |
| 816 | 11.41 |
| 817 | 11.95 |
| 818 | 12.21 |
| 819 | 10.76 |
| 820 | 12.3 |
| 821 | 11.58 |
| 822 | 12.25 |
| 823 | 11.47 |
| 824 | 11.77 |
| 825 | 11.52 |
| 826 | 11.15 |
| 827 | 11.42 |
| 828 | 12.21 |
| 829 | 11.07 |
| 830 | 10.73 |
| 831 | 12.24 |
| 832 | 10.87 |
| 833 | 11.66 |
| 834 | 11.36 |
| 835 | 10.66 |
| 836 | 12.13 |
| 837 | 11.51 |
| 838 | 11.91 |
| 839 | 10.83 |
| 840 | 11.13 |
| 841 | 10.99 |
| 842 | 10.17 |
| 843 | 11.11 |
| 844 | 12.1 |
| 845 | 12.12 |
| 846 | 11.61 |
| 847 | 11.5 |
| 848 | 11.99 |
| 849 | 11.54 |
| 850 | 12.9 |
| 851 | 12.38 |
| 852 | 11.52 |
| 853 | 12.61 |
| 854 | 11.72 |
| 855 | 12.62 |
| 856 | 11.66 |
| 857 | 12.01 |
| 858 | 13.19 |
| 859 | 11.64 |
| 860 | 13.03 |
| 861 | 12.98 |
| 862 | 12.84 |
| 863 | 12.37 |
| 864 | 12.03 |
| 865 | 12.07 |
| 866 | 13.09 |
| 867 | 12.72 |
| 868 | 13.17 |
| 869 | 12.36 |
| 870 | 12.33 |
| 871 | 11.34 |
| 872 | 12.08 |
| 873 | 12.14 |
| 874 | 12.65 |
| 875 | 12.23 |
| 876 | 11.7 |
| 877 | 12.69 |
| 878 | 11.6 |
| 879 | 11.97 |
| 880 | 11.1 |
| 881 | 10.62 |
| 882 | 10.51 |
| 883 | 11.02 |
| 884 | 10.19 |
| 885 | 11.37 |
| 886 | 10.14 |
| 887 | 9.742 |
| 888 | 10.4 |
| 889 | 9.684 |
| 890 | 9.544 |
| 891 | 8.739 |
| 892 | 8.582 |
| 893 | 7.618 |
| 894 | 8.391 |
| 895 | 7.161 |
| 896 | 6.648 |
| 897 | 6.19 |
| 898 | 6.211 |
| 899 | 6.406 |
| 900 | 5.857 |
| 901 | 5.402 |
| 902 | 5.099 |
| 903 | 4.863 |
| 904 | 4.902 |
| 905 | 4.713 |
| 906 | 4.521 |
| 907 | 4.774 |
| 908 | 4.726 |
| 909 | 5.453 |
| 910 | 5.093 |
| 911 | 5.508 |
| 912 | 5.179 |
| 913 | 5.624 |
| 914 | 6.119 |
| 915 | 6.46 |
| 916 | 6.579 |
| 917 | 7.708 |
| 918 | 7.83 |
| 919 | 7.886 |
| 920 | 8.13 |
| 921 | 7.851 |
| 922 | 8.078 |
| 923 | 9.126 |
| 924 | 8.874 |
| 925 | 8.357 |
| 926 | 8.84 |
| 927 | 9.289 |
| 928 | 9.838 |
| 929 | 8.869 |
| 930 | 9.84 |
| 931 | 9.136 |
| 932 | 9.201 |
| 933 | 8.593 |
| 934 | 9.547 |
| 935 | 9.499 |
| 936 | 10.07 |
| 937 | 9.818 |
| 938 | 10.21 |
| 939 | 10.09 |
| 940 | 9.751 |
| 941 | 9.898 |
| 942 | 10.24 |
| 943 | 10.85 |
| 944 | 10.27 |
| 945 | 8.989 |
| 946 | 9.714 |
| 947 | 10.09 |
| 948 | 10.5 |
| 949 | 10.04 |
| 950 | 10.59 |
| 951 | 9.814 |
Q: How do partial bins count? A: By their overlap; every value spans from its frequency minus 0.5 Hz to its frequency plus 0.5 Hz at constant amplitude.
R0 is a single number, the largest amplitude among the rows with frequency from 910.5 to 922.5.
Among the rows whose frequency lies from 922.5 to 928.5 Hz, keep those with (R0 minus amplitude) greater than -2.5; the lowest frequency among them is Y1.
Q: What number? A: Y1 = 923 Hz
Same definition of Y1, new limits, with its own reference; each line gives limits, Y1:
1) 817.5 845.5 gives 842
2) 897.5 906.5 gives 898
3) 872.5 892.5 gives 881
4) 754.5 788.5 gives 755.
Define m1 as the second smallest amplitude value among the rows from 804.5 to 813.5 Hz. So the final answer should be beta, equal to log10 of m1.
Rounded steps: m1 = 11.72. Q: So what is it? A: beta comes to 1.07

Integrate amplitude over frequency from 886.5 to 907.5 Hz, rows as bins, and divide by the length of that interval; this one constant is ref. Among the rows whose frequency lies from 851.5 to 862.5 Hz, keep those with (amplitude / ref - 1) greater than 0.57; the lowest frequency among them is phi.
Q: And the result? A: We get 852 Hz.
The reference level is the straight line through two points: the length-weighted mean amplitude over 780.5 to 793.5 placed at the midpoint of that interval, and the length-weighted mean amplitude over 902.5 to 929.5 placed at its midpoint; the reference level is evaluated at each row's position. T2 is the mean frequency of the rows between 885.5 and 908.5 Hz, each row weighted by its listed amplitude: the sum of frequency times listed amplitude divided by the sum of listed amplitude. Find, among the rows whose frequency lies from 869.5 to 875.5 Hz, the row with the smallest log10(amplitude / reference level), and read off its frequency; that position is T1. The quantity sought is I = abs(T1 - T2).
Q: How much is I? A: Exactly 24.2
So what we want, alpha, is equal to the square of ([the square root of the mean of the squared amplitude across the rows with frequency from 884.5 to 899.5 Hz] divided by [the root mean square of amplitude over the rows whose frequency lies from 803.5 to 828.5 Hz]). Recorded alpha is 0.5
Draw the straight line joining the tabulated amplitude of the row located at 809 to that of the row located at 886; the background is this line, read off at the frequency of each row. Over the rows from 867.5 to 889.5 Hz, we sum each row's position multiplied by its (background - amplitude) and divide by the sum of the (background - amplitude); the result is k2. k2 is 874.4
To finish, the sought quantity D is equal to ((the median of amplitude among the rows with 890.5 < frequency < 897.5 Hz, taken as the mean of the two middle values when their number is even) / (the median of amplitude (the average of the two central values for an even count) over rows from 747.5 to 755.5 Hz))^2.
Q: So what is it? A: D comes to 0.8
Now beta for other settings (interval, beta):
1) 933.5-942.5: 0.98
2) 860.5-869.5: 1.08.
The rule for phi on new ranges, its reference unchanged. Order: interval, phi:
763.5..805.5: 771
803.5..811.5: 804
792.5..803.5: 793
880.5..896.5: 883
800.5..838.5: 801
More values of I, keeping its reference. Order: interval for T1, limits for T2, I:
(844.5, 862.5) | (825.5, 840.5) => 14.0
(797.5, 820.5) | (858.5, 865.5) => 62.0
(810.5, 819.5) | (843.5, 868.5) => 37.2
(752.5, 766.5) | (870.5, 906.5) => 125.5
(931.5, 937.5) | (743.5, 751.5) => 185.7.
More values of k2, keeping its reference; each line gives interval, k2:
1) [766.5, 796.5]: 778.9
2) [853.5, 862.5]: 858.6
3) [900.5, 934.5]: 909.2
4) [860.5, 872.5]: 866.2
